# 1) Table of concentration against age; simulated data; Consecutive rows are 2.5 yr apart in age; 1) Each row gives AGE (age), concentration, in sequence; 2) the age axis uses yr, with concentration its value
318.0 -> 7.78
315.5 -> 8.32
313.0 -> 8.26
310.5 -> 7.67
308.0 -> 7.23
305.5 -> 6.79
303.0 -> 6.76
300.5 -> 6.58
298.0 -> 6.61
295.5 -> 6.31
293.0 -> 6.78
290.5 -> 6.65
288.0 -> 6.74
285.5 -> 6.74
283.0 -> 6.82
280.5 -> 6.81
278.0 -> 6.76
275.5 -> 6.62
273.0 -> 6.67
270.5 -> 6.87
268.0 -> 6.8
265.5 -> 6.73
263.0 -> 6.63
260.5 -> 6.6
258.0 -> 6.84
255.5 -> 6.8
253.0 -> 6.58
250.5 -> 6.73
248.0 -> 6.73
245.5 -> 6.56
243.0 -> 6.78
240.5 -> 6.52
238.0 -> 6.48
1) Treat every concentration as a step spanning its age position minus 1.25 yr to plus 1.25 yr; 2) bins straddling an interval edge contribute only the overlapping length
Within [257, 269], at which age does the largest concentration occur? 258.0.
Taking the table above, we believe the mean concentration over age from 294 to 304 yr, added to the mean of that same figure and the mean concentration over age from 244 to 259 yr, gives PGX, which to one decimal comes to 13.2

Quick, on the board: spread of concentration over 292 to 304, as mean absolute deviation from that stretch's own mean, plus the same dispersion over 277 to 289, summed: 0.16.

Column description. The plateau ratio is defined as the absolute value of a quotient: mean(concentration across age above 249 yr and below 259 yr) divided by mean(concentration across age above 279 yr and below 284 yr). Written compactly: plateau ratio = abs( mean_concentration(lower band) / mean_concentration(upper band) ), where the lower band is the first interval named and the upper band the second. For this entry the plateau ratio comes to 0.99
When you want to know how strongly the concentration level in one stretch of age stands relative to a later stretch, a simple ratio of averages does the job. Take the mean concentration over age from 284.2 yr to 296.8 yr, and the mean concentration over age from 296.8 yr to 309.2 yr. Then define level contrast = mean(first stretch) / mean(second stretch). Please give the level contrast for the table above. 0.98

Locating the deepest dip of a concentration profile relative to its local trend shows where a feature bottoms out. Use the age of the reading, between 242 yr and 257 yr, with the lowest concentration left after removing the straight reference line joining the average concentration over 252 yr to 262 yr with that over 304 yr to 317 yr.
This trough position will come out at 253.0 yr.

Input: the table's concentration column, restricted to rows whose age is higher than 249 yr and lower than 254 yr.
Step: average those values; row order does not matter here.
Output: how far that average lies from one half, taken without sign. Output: 6.16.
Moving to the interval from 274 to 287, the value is 6.25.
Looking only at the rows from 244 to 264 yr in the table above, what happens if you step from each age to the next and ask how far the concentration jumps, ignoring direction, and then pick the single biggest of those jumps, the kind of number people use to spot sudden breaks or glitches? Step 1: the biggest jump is 0.24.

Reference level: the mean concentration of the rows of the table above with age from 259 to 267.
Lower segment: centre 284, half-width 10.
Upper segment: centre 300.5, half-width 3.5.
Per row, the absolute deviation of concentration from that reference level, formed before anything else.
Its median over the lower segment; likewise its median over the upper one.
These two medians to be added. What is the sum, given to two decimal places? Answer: 0.17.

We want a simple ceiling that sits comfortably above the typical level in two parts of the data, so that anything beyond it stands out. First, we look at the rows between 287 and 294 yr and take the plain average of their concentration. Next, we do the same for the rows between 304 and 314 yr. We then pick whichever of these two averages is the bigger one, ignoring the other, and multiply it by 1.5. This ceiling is 11.2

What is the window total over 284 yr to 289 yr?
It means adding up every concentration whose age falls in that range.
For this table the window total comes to 13.5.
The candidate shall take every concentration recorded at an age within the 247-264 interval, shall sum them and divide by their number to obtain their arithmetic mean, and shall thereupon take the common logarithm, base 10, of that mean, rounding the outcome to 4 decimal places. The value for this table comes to 0.8262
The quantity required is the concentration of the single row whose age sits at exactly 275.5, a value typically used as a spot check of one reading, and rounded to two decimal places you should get 6.62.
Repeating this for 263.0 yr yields 6.63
